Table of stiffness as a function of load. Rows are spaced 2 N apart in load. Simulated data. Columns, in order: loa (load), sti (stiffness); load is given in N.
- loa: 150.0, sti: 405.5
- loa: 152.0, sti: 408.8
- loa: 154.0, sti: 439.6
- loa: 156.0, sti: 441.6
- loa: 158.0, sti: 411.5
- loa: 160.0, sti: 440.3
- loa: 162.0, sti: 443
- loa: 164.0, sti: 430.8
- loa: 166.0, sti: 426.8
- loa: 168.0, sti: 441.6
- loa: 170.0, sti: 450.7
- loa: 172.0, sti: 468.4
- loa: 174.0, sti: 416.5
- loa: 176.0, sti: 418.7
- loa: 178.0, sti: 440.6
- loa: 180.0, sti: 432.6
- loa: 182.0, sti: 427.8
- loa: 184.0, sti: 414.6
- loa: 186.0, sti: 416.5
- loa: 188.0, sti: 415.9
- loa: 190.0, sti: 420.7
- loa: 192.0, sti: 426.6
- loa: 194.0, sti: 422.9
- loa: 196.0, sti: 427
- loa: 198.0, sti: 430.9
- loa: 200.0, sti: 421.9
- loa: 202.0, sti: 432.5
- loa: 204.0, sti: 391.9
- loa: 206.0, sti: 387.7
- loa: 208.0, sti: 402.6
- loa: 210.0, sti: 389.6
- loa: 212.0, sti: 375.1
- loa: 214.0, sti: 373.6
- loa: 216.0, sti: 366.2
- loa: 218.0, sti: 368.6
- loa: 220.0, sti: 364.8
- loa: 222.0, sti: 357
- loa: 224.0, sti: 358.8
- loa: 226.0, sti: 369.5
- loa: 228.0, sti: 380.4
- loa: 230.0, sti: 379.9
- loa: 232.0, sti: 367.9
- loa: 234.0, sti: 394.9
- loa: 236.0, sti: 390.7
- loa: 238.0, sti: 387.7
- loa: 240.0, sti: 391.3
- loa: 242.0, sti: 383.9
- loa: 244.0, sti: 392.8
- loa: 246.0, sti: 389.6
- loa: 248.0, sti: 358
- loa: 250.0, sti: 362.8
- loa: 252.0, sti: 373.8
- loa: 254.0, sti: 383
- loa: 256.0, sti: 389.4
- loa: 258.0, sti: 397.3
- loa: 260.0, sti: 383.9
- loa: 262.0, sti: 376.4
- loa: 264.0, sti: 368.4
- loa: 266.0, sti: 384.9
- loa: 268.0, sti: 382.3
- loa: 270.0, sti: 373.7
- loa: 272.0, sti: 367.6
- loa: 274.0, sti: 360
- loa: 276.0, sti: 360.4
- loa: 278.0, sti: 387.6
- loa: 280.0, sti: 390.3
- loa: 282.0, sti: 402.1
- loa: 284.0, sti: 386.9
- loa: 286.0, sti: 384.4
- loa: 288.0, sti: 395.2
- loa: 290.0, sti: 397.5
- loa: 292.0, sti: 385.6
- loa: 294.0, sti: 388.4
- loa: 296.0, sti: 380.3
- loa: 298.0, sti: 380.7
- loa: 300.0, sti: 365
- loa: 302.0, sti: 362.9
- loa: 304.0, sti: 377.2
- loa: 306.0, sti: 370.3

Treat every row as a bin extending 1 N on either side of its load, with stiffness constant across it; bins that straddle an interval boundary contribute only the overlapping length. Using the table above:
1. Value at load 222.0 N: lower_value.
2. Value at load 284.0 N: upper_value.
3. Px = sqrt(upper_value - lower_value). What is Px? 5.47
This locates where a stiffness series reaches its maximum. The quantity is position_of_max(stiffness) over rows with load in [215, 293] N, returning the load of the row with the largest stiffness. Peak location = 282.0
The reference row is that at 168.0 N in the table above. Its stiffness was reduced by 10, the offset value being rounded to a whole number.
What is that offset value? 432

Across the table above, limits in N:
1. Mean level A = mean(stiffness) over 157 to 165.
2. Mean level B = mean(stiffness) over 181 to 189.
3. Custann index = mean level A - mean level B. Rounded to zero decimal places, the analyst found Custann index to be 13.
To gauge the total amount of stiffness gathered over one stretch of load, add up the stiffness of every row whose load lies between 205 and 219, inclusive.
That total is 2663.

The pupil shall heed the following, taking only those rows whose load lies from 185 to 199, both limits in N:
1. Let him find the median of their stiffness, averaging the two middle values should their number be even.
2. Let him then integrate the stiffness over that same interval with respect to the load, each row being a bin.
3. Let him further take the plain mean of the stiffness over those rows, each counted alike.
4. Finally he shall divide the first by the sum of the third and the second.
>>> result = 0.0667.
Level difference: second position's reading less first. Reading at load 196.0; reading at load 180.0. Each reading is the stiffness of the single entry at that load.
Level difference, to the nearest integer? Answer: 6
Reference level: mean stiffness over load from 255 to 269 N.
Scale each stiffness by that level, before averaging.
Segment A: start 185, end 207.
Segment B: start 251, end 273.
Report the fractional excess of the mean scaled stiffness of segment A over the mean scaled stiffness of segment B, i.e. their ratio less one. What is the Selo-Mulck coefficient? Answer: 0.099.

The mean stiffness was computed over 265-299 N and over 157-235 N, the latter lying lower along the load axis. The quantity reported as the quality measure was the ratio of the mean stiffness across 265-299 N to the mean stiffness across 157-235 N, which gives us 0.94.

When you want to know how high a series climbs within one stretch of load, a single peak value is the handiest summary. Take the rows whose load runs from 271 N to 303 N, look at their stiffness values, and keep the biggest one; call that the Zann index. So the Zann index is 402.1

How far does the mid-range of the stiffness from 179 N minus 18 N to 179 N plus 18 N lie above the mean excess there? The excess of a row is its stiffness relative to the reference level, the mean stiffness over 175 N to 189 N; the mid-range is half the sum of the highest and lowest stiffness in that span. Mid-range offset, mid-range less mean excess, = 435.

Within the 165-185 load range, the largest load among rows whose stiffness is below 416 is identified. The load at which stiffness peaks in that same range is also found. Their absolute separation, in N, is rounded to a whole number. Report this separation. 12 N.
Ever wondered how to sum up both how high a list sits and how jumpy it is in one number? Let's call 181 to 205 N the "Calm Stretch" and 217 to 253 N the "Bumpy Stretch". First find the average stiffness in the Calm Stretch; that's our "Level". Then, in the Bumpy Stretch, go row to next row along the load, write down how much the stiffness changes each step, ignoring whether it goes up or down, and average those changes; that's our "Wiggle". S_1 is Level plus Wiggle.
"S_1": 430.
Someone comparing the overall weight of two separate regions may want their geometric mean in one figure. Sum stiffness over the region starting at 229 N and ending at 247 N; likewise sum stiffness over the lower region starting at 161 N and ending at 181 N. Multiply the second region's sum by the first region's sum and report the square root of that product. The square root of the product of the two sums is 3899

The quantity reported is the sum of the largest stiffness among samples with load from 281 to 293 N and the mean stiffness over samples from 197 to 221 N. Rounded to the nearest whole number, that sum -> 794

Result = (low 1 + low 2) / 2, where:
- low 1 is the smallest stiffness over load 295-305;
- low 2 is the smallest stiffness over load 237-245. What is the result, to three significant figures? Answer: 373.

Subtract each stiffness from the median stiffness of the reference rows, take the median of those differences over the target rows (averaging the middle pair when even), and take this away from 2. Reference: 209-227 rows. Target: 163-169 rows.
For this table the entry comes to 64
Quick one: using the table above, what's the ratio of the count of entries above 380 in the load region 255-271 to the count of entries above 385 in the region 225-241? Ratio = 1.25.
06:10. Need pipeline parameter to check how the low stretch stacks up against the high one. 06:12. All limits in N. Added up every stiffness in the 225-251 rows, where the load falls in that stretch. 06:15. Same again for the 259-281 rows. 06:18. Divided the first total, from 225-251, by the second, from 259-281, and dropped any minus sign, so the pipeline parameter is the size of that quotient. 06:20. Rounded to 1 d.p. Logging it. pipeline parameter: 1.2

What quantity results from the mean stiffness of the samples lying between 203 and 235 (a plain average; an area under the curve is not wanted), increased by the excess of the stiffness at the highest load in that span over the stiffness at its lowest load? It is 380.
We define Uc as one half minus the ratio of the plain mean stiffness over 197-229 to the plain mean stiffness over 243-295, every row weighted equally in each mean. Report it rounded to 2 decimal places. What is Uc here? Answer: -0.51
